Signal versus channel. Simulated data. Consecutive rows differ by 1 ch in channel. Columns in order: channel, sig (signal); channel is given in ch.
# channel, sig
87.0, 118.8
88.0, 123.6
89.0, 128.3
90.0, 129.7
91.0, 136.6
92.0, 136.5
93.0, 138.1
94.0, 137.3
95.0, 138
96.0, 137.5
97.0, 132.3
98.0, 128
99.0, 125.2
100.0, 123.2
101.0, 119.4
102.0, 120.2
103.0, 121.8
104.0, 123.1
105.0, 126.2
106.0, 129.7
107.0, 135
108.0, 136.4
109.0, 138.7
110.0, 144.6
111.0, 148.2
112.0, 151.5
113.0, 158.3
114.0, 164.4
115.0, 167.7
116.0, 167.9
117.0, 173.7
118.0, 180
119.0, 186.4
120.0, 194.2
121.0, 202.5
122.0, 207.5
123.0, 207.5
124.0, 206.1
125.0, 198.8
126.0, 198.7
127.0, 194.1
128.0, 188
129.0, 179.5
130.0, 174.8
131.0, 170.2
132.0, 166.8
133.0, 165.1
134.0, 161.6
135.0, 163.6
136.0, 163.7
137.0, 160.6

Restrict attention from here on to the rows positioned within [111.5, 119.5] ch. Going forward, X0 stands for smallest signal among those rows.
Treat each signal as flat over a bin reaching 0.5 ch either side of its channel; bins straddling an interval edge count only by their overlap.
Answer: 151.5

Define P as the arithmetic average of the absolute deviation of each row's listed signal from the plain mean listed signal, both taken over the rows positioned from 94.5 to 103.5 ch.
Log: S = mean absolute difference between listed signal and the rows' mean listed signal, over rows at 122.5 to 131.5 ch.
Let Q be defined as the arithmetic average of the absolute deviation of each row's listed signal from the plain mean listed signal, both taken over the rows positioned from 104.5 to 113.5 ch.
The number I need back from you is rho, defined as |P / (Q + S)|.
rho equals 0.3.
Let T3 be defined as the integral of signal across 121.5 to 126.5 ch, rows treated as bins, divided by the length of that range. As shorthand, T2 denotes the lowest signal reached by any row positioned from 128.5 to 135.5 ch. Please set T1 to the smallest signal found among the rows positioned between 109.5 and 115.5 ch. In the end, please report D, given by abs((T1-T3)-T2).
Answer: 221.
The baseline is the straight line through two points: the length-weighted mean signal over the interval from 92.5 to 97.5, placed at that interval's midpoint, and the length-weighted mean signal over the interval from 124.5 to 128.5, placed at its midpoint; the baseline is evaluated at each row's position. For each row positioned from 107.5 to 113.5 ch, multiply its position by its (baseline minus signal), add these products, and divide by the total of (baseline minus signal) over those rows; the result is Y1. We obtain 110.1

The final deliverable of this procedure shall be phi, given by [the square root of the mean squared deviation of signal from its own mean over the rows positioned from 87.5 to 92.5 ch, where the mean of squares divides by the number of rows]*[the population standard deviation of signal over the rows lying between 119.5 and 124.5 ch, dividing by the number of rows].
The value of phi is 25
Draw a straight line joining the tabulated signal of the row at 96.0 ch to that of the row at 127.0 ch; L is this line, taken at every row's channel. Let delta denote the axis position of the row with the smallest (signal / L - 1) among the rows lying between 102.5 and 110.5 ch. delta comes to 104.0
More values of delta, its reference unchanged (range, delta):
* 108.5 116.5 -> 109.0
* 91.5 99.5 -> 99.0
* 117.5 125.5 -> 118.0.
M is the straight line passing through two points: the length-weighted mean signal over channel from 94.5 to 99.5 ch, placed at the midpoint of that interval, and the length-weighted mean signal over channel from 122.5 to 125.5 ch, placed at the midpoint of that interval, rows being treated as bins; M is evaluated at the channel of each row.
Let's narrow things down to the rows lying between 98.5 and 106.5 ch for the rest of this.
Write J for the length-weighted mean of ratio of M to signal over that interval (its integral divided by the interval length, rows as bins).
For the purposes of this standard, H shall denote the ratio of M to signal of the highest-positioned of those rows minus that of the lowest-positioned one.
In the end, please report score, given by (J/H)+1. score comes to 12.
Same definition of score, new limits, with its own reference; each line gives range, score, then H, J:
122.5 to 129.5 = 5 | 0.24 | 1.07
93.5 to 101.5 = 5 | 0.29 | 1.03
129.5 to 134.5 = 9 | 0.17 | 1.35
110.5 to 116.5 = -19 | -0.05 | 1.10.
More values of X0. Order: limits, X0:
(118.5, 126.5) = 186.4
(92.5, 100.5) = 123.2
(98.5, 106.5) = 119.4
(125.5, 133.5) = 165.1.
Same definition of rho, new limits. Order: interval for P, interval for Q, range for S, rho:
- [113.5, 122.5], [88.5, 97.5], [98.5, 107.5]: 1.9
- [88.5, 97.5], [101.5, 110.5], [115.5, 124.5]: 0.2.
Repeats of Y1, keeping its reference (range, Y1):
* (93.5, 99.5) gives 98.6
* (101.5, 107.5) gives 104.4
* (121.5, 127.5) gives 123.2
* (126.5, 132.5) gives 130.5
